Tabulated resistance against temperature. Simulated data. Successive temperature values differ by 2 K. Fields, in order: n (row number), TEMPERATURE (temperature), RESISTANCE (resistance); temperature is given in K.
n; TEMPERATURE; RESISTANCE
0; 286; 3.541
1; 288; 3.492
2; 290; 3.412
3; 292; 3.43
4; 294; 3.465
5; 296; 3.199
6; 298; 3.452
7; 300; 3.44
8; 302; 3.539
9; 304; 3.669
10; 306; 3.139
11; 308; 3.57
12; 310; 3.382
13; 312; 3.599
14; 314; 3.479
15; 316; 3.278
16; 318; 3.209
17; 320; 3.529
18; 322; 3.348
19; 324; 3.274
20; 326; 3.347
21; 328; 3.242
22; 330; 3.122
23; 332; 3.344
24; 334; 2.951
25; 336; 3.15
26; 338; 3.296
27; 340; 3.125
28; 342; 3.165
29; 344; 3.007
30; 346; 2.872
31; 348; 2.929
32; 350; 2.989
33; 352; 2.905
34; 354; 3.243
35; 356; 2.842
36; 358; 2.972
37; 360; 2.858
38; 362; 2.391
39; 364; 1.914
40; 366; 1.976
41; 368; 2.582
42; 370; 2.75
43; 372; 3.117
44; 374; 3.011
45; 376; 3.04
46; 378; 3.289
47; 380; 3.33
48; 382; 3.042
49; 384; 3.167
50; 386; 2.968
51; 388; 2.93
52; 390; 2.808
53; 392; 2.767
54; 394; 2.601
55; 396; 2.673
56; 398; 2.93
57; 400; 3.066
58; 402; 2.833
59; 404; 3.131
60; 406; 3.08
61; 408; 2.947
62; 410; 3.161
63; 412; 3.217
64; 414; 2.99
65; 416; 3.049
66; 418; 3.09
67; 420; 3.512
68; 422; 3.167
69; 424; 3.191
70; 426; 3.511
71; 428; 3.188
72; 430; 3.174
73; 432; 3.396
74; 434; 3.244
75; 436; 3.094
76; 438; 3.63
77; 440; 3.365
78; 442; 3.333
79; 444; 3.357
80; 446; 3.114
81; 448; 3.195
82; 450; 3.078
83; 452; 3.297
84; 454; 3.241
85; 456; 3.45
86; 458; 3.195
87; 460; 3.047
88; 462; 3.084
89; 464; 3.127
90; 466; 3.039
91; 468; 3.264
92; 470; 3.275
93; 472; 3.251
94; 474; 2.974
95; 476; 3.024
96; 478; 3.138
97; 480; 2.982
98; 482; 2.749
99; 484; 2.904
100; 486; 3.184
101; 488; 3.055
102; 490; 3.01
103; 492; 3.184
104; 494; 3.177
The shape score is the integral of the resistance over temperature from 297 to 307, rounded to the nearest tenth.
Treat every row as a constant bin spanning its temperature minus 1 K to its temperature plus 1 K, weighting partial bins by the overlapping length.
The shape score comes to 34.5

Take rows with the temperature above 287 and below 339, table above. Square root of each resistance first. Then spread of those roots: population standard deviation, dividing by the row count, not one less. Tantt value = 0.046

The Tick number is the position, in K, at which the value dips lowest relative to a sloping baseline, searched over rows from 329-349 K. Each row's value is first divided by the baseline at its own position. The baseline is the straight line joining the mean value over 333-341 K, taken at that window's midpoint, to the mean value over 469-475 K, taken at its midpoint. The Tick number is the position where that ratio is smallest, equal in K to 346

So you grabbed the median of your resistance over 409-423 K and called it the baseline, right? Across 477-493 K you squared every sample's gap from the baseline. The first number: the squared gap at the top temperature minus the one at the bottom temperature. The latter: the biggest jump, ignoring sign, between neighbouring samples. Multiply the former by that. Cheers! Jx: 0.000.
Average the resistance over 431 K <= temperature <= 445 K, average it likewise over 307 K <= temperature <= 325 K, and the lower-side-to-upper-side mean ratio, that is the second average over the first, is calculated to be 1.02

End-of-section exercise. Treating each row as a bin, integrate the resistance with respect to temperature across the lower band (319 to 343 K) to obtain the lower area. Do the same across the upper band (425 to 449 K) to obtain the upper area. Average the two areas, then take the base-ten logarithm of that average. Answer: 1.89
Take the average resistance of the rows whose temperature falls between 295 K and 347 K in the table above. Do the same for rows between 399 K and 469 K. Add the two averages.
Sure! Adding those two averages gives 6.49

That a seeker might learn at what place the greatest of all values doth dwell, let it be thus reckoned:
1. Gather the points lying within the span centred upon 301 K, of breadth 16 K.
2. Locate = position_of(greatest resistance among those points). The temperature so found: 304 K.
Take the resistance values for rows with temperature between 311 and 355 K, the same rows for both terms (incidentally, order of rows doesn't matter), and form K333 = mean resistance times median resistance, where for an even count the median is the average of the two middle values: 10.3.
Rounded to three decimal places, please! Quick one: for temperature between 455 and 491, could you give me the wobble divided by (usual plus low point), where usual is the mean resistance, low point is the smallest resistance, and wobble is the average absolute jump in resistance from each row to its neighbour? 0.023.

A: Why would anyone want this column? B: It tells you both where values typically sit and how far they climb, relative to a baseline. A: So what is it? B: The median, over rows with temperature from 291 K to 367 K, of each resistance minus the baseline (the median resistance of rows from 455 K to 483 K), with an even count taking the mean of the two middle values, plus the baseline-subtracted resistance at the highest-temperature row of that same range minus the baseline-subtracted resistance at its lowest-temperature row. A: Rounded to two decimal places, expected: -1.33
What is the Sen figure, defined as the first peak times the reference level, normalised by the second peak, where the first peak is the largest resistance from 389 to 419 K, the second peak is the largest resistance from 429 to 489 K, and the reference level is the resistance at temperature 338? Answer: 2.9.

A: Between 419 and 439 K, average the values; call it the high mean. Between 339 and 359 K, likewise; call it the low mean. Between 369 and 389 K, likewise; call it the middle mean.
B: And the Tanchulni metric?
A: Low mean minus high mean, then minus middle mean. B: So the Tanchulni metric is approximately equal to -3.4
